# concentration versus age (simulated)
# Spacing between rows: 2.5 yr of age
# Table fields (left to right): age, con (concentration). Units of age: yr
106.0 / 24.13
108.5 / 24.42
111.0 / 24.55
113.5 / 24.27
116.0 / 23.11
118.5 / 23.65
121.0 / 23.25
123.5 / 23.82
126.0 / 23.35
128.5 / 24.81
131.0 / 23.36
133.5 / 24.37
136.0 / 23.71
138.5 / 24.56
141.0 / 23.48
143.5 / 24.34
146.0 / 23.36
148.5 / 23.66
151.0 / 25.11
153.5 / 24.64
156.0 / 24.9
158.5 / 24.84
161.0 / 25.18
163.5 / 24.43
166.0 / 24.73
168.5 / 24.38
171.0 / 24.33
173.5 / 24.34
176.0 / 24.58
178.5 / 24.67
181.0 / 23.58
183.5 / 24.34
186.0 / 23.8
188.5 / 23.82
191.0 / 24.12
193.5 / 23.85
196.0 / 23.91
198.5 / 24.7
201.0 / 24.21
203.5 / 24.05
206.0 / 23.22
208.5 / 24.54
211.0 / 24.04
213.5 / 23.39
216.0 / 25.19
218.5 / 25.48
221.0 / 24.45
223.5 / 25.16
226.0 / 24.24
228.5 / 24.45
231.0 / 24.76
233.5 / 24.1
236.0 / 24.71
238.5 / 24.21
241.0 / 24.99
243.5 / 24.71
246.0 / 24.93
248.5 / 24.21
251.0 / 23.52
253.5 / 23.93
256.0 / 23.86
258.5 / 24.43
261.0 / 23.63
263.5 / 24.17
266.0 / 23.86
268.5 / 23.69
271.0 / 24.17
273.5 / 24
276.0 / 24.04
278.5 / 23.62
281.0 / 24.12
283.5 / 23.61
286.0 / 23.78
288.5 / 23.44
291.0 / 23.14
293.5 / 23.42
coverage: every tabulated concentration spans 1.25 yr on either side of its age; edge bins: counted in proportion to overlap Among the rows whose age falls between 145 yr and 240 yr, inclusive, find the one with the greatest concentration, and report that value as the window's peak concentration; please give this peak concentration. 25.48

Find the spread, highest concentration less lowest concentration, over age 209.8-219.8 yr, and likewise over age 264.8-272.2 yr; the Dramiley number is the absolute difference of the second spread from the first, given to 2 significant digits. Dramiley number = 1.6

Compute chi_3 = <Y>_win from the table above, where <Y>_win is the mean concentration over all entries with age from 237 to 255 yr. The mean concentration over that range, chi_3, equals 24.4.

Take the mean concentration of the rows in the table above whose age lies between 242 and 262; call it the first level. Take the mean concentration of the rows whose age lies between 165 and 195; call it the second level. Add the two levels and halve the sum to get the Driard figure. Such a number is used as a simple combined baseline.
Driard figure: 24.2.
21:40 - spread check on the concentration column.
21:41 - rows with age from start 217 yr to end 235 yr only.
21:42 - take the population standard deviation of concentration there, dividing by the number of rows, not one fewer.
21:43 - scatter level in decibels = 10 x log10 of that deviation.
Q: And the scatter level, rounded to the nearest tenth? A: -3.3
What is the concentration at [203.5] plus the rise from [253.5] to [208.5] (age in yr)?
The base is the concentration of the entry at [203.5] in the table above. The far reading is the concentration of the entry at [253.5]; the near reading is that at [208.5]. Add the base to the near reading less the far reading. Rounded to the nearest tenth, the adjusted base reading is 24.7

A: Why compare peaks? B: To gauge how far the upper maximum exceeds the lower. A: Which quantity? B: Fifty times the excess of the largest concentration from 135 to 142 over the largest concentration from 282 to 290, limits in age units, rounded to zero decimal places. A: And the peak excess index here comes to 39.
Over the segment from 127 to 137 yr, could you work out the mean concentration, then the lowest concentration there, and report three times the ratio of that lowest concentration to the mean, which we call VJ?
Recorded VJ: 2.91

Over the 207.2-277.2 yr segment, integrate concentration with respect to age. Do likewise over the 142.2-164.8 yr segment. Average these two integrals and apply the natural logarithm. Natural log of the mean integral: 7.0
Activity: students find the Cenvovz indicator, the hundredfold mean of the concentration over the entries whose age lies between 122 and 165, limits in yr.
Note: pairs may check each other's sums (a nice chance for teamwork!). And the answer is 2423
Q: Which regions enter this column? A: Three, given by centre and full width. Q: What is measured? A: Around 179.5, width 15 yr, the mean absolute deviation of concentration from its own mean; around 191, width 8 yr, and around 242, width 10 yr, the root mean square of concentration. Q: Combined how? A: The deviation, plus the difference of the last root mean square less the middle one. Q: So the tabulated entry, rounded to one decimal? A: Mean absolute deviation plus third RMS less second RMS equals 1.1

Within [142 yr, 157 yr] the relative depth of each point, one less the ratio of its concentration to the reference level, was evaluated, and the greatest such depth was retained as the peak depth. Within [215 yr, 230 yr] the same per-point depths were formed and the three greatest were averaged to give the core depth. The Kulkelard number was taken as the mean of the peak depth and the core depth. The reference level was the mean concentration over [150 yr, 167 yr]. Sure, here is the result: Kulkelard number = 0.039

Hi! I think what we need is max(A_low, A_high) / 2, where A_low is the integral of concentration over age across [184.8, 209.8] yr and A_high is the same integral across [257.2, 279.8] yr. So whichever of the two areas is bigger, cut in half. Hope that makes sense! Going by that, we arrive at 300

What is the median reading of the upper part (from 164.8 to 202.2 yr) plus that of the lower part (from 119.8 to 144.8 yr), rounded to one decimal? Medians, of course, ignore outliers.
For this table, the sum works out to 48.1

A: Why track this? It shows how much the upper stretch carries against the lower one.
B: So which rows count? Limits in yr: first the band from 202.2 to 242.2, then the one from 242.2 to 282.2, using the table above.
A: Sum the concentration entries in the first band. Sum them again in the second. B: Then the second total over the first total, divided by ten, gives 0.0984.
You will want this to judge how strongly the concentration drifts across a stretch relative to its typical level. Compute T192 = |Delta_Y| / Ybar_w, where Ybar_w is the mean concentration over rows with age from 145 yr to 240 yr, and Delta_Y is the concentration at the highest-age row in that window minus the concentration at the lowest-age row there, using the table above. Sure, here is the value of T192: 0.035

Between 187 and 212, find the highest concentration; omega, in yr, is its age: 198.5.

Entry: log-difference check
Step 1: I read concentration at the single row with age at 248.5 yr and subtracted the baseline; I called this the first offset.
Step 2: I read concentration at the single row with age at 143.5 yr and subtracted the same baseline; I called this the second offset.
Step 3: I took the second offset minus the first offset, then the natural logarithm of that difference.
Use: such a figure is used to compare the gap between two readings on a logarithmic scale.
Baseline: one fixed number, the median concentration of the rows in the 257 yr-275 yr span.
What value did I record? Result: -2.0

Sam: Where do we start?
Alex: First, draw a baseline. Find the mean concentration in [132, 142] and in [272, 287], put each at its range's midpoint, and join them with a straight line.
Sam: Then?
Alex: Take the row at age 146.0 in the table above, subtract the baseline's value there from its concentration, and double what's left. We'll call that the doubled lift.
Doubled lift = -1.3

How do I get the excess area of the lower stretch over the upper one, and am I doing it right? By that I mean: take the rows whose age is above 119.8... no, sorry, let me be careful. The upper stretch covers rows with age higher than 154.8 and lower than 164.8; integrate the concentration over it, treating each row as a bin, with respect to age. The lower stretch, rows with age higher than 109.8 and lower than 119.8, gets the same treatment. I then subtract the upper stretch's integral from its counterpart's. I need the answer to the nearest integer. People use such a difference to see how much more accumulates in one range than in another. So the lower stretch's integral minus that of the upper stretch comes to -9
